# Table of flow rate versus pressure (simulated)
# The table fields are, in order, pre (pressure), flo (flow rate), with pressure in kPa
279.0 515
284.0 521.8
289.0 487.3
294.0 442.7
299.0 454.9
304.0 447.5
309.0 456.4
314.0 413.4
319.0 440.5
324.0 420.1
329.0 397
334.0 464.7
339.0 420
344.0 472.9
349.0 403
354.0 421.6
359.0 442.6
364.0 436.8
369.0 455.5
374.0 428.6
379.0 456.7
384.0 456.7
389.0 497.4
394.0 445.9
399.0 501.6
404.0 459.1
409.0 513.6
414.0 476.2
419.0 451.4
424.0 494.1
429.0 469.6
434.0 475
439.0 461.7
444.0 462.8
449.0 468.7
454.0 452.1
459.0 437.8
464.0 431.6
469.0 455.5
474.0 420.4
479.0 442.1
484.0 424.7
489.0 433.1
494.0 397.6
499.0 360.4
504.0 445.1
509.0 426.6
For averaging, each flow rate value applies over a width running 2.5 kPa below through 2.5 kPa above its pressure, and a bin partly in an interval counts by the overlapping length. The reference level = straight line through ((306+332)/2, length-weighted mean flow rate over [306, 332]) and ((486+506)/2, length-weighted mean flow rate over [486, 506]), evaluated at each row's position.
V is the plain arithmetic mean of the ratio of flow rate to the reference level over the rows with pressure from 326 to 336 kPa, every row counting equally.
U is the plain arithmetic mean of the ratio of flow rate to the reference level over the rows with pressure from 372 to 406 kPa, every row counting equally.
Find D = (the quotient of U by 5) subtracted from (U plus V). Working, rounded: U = 1.105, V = 1.01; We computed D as 1.90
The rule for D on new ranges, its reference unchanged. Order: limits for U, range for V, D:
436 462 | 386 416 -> 2.04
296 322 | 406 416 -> 2.01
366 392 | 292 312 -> 1.92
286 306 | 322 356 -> 1.86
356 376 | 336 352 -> 1.85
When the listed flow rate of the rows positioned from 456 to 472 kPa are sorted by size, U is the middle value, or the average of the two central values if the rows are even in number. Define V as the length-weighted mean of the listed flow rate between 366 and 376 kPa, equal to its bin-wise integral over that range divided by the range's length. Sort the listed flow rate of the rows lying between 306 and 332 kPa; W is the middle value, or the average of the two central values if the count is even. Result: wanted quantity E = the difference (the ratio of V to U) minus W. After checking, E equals -419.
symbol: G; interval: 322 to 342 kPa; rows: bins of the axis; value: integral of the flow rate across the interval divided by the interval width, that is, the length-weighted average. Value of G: 427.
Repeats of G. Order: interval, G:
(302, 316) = 440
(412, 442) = 471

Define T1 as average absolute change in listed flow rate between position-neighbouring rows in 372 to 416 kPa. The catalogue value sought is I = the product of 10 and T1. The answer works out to 388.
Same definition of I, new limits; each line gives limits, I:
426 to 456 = 85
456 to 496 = 212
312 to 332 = 235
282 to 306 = 247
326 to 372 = 374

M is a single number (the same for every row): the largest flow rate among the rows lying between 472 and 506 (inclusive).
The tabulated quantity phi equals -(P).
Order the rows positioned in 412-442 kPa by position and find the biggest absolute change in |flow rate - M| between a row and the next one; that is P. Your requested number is -43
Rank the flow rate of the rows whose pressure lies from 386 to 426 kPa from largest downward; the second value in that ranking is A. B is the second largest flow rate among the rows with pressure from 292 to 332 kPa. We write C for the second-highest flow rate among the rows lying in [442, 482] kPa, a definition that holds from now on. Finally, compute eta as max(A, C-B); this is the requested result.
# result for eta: 502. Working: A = 501.6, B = 454.9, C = 462.8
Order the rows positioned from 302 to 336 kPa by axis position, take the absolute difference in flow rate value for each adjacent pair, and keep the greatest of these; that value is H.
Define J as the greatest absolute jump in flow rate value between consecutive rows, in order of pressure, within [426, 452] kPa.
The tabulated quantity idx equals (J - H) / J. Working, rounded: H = 68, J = 13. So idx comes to -4.1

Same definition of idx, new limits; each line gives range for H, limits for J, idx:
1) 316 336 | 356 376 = -1.5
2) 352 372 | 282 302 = 0.5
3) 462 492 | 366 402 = 0.4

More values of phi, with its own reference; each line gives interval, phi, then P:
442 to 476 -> -17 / 17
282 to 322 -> -40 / 40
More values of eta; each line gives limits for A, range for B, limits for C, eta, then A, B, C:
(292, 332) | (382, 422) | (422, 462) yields 455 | 454.9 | 501.6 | 475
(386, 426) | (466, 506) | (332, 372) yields 502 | 501.6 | 445.1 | 464.7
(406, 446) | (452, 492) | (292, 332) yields 494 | 494.1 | 452.1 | 454.9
